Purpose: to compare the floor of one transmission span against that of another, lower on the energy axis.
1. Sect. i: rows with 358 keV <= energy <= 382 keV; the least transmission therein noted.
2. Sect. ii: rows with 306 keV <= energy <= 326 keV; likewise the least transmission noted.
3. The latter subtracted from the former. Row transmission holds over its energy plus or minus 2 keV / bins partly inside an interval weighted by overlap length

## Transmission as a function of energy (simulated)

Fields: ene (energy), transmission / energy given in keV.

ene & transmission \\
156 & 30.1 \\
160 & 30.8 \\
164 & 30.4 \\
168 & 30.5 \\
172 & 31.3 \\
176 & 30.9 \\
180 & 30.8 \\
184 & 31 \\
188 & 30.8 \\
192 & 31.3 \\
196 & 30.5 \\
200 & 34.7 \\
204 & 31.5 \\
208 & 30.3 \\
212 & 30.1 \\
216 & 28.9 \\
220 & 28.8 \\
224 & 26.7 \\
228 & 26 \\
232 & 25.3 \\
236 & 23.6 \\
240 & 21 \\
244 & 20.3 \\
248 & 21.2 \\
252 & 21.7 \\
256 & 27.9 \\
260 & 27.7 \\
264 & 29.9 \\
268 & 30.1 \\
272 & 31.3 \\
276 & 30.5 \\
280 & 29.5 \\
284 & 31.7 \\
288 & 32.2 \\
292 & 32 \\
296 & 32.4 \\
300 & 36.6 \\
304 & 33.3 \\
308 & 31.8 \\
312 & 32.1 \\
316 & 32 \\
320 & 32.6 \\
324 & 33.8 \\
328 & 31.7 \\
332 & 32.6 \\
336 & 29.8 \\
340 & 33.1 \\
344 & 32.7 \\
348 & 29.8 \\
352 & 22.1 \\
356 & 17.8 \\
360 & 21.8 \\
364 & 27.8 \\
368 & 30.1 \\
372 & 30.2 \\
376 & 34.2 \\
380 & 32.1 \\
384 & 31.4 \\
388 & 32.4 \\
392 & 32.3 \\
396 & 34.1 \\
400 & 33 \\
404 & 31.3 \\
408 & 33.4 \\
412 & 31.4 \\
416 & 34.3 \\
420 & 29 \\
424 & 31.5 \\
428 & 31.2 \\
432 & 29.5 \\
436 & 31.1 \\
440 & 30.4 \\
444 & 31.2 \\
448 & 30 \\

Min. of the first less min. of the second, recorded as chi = -10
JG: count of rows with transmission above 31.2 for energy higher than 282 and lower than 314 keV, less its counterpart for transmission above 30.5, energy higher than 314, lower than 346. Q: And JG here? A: 1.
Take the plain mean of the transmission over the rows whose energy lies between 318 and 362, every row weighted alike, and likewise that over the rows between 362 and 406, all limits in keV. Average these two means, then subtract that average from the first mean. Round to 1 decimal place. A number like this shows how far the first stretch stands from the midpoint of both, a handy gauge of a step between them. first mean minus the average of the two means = -1.4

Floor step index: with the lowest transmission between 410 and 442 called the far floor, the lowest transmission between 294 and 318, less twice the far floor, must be -26.2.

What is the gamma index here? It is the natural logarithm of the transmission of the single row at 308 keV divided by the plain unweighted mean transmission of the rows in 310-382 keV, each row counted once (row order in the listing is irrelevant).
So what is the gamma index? 0.065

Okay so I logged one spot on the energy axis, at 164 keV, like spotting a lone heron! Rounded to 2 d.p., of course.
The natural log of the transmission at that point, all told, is 3.41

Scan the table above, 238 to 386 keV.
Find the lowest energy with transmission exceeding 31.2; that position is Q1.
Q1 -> 272 keV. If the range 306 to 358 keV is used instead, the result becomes 308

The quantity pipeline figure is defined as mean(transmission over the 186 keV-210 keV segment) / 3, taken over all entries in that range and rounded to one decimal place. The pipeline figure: 10.5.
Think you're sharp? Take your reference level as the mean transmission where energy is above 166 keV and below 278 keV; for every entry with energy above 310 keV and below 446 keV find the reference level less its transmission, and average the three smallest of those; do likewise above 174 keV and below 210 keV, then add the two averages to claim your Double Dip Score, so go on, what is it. -9.9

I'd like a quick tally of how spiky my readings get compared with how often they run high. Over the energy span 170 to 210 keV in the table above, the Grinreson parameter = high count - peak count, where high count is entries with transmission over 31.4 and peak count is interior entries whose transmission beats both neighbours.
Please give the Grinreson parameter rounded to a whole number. -1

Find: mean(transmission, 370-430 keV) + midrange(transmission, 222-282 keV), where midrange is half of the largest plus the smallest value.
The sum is 57.9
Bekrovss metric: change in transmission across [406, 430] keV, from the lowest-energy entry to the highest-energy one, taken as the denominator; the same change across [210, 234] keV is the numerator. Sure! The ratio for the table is 2.2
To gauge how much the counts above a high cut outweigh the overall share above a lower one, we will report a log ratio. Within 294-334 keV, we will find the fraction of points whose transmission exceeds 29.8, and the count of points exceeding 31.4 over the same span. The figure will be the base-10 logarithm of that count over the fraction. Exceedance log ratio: 1.00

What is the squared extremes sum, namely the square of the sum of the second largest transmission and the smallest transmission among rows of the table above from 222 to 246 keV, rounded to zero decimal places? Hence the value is 2144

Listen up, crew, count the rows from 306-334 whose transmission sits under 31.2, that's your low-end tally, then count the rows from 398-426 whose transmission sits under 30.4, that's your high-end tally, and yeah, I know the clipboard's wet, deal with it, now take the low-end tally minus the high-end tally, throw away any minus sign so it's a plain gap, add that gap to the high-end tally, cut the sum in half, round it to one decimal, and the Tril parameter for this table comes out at 1.0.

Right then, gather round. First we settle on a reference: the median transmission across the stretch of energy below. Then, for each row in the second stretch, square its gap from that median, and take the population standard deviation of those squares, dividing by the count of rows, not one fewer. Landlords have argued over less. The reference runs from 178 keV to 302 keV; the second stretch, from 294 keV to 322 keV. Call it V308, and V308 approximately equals 13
